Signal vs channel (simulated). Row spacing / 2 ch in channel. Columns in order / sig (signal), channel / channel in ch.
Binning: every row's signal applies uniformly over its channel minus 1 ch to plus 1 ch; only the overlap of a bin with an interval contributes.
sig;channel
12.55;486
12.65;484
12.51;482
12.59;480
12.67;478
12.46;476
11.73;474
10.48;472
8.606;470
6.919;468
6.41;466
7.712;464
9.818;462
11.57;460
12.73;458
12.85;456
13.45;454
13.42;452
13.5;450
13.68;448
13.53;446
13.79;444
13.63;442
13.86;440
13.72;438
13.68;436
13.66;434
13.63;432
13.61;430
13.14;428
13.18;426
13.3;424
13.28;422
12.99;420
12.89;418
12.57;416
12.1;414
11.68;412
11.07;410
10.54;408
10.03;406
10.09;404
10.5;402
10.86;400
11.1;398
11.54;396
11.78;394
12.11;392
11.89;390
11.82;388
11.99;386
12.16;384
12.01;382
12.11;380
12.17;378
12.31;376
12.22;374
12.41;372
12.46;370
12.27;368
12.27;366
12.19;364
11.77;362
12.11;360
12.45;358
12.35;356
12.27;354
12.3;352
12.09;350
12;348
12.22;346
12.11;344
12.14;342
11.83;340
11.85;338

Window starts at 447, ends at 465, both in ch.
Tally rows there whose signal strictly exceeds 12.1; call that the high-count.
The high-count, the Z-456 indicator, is 6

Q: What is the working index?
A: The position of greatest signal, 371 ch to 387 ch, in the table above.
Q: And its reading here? 372 ch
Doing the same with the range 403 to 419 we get 418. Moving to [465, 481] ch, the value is 478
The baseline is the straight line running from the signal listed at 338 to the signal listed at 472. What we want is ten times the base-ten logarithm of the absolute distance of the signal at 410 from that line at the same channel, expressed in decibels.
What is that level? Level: -14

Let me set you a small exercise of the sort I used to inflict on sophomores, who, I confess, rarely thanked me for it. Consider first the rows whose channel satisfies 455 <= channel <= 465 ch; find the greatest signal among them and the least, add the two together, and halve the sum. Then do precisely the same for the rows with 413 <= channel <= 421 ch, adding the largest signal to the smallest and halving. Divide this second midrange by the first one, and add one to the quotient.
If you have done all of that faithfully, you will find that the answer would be 2.22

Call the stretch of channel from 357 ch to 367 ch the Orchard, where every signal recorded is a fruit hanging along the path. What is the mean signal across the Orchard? 12.2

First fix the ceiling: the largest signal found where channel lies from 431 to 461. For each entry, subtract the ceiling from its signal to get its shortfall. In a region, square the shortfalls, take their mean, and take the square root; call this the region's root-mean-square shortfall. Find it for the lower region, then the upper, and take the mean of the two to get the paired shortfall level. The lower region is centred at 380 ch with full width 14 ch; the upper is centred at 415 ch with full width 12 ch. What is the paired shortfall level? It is 1.75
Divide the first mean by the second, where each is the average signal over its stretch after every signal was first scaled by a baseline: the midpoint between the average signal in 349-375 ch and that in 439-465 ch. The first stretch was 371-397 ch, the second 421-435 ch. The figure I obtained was 0.90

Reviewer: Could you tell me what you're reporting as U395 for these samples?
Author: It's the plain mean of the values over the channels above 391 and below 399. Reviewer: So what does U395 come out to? 11.6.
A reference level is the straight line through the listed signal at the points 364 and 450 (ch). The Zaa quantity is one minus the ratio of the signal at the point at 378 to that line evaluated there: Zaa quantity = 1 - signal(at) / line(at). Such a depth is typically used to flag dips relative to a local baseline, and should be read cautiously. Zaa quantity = 0.02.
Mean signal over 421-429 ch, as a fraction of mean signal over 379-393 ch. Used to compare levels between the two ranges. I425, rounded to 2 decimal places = 1.10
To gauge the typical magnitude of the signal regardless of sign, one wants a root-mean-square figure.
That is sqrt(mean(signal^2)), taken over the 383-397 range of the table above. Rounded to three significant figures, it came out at 11.9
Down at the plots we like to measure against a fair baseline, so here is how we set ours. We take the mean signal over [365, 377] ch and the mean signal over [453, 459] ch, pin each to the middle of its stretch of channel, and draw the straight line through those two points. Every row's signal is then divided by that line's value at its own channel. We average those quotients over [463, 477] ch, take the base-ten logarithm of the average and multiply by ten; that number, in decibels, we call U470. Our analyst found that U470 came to -1.6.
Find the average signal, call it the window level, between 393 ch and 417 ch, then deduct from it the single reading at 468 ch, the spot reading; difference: 4.2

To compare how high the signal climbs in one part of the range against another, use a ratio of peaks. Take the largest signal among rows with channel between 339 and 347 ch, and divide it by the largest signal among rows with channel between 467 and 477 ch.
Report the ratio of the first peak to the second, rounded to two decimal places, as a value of 0.98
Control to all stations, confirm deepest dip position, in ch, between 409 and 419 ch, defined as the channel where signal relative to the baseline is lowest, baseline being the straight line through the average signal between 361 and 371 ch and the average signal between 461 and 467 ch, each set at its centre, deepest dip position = 410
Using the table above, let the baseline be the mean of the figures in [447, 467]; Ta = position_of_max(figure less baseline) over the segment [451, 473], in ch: 454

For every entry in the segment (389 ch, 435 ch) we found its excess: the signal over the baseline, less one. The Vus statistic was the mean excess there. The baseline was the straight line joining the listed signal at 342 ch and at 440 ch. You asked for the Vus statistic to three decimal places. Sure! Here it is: -0.098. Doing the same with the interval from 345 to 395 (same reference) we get -0.038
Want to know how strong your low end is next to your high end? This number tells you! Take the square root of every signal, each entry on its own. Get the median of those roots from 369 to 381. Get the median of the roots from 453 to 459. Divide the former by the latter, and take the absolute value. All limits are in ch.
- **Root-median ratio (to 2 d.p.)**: 0.98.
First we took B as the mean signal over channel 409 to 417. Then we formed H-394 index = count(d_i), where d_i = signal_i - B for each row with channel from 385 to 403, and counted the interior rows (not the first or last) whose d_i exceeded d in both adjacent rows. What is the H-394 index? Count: 1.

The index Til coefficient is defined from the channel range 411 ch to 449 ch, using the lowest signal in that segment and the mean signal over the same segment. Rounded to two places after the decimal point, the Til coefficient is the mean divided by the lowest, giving 1.14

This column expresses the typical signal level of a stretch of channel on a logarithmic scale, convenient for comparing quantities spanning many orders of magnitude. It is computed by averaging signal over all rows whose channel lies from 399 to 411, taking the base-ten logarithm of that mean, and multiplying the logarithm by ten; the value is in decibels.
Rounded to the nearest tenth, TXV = 10.2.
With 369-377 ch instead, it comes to 10.9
